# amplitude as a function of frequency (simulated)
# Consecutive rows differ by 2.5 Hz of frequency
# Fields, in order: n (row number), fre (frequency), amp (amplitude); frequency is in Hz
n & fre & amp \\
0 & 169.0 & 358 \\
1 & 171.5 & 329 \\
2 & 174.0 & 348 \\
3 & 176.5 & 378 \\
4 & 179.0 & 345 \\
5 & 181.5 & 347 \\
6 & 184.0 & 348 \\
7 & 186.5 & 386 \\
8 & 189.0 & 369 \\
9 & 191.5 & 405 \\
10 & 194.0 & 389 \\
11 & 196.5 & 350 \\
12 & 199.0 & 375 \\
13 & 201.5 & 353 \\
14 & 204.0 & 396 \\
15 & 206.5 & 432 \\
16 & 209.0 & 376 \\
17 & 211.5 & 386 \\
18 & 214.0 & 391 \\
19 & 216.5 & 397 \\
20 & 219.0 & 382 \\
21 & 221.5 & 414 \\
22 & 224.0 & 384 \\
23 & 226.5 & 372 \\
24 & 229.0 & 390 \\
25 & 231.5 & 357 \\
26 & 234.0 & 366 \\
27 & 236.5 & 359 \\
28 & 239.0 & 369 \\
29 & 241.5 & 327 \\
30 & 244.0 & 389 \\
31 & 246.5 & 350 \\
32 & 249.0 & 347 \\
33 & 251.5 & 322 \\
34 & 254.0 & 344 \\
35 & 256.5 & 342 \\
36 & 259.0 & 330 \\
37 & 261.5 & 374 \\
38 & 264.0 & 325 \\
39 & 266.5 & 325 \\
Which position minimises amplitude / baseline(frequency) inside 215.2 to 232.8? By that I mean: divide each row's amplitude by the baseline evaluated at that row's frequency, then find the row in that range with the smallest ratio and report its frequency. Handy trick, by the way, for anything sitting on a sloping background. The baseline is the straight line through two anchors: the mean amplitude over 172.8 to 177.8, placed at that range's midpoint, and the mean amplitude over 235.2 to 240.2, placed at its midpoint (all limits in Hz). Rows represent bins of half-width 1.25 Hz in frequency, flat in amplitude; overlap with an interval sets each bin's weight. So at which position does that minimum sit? 231.5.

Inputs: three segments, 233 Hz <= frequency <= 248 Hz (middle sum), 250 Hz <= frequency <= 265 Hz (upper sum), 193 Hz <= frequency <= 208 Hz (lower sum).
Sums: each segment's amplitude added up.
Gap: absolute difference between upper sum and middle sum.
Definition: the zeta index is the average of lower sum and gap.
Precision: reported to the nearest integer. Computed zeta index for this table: 1209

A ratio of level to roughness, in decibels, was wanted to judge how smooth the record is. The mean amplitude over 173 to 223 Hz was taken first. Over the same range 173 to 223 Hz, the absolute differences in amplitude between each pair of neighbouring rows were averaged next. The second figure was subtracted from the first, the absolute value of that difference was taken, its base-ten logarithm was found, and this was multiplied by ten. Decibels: 25.5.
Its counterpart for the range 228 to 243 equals 25.3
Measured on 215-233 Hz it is 25.6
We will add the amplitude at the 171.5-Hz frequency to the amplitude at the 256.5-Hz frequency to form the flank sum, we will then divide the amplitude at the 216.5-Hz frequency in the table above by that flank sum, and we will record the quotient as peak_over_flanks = 0.592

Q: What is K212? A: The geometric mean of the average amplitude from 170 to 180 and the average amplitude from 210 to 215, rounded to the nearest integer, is 369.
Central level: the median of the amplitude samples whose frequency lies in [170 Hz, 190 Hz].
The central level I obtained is 348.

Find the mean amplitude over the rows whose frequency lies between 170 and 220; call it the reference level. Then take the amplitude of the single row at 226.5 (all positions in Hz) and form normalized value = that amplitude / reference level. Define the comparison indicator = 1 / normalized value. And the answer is 1.01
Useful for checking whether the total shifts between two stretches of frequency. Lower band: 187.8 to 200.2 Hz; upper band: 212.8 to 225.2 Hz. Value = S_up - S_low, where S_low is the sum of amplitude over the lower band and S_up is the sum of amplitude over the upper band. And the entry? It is 80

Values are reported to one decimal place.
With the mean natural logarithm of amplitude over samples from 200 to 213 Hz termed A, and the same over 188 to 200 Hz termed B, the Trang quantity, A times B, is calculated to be 35.4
